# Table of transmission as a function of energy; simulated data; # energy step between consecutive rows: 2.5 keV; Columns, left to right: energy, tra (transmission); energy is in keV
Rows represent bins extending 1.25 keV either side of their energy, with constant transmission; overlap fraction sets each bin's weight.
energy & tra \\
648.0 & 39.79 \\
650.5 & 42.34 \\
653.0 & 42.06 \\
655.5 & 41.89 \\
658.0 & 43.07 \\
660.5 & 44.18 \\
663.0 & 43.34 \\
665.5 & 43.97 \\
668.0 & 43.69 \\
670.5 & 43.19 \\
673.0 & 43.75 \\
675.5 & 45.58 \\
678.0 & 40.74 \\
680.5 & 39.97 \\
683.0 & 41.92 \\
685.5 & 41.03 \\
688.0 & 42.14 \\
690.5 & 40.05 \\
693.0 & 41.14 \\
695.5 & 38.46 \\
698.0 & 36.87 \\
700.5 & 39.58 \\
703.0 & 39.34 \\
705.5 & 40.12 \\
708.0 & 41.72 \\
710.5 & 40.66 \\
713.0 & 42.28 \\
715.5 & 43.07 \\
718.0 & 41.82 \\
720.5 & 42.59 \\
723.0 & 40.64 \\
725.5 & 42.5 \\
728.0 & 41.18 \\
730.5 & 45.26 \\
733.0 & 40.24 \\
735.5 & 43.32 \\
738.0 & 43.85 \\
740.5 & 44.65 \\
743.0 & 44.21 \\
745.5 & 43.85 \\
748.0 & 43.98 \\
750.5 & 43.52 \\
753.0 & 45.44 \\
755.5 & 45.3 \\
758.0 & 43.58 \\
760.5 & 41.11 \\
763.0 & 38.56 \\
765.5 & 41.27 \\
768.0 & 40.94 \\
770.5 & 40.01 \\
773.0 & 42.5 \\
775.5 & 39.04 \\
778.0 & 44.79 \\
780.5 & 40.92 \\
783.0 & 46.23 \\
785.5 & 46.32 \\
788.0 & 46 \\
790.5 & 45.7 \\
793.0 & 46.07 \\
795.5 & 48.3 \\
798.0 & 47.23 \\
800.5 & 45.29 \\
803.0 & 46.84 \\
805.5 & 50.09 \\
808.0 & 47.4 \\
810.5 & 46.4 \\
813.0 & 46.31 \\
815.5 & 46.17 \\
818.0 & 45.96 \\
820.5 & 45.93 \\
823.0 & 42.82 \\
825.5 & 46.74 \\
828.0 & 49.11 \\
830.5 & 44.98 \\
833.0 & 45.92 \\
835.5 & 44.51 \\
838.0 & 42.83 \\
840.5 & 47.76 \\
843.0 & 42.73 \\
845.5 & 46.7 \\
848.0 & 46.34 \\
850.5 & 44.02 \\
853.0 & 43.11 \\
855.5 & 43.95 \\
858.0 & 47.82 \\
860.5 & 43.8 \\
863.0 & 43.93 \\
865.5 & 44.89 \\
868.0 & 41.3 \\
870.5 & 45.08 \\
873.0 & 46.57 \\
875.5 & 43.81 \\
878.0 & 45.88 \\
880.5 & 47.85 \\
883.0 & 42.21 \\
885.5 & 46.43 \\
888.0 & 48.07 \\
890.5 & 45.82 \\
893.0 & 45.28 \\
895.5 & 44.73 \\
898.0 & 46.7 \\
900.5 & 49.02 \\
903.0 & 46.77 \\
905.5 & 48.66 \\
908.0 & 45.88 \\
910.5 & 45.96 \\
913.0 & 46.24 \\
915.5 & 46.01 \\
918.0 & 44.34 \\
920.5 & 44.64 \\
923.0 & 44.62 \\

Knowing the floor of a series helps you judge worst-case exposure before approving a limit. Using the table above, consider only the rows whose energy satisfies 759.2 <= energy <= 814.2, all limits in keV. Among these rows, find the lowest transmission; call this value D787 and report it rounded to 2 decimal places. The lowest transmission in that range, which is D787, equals 38.56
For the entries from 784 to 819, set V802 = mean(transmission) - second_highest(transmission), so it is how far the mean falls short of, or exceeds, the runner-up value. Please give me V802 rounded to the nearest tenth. -1.6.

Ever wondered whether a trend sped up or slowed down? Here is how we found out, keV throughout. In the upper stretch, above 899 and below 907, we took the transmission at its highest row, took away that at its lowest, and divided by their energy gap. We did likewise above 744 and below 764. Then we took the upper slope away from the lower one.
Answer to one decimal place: -0.2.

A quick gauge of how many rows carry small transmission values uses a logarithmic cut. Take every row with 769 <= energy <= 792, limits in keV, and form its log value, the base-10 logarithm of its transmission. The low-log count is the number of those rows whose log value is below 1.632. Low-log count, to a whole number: 4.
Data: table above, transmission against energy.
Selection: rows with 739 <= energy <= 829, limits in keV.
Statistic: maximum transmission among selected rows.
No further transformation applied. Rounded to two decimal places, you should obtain 50.09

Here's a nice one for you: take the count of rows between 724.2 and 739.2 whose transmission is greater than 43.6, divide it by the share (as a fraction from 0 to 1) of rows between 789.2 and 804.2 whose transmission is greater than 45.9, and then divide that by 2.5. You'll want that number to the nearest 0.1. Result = 1.2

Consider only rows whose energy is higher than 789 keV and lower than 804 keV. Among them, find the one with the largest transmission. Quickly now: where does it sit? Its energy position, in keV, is 795.5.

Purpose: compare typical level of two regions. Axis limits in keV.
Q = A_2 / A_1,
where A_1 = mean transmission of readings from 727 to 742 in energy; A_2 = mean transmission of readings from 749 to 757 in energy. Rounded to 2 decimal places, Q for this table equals 1.04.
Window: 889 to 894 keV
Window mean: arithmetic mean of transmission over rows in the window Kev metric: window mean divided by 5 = 9.1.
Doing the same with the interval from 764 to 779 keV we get 8.3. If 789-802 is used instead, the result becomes 9.3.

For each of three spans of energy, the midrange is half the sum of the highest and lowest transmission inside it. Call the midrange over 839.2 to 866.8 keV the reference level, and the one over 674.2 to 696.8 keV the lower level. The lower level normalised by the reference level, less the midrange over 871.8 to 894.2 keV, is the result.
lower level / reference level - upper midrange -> -44.2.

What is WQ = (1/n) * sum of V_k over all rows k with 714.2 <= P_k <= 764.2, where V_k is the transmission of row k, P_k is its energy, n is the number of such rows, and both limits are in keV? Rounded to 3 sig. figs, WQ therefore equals 42.9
